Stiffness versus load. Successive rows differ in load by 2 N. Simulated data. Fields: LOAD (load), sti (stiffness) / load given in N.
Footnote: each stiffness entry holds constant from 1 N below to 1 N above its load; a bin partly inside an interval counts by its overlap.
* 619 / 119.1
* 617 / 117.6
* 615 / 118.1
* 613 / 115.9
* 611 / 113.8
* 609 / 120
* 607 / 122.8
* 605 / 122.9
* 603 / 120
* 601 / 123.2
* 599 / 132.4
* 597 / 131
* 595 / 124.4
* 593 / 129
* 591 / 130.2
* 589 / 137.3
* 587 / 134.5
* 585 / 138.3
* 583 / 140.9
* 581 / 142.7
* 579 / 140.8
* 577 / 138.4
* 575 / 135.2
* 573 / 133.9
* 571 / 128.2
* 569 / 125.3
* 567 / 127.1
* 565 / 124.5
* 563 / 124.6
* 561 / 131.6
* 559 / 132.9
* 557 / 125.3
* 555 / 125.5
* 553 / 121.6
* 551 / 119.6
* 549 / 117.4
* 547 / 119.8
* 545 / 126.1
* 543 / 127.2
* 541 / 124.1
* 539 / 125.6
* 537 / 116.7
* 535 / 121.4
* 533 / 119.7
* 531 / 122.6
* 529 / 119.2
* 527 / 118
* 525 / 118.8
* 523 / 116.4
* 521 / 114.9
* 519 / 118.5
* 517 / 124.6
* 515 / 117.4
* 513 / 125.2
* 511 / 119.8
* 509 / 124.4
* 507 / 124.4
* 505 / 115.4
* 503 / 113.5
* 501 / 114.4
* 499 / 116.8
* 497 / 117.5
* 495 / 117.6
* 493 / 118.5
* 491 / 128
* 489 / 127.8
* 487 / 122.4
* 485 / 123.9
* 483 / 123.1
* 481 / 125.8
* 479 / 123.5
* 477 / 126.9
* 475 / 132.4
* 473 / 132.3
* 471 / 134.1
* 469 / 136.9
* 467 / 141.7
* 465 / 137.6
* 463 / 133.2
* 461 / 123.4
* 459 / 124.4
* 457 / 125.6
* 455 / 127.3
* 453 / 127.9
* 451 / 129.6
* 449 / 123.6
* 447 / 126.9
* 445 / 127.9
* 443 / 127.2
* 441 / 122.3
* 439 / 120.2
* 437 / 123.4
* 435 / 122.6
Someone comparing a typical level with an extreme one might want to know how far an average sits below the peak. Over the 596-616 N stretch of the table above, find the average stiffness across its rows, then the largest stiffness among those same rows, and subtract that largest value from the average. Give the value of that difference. -10.4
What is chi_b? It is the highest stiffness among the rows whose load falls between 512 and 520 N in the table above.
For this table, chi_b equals 125.2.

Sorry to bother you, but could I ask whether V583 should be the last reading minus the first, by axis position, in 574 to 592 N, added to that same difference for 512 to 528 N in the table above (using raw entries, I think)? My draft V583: -12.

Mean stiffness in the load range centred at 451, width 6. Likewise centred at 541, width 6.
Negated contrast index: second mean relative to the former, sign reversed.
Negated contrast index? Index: -0.99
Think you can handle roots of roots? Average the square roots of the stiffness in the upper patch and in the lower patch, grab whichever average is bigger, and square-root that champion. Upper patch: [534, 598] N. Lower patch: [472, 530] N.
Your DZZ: 3.37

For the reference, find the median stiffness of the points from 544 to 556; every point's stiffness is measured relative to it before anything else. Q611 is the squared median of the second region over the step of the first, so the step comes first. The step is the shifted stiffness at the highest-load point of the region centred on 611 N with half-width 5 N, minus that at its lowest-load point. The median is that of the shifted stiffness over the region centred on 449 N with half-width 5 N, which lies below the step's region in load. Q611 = -11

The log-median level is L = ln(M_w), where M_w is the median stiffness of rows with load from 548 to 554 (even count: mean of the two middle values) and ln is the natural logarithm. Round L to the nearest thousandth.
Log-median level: 4.784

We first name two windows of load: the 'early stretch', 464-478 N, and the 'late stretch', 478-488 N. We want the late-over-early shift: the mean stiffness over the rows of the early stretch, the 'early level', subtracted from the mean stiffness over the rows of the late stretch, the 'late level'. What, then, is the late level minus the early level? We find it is -11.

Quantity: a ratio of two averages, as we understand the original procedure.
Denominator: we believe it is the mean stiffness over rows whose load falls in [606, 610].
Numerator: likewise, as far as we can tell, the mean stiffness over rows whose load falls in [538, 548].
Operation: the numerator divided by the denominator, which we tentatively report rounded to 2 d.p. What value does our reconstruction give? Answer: 1.03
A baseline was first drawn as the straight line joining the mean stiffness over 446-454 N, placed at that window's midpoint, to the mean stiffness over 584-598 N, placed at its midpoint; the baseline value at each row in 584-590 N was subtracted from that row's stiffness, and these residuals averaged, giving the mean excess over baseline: 5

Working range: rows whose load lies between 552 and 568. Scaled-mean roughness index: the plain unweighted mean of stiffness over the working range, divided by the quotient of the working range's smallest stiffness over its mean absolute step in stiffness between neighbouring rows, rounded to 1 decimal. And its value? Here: 3.4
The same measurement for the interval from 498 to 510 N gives 3.0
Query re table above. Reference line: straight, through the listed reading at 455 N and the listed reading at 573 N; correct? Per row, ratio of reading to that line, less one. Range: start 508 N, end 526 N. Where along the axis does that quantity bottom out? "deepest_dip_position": 521 N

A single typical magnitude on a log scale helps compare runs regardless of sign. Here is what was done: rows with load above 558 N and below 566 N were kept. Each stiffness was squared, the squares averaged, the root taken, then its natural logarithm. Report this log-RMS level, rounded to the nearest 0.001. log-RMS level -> 4.856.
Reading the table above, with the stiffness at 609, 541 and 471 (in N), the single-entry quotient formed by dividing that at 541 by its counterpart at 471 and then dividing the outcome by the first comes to 0.0077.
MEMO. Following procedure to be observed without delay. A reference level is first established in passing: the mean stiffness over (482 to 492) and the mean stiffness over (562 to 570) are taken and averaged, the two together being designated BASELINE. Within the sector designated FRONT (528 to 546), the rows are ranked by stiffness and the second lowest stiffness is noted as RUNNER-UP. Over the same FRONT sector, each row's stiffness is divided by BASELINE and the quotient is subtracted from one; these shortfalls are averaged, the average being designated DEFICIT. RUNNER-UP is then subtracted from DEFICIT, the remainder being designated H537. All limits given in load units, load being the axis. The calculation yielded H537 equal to -119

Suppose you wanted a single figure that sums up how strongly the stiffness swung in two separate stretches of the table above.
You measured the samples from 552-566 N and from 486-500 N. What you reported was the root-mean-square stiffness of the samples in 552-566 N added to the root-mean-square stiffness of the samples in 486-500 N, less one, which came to 246.9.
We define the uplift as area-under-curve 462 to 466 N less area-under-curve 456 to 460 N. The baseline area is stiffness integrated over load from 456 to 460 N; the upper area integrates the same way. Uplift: 42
